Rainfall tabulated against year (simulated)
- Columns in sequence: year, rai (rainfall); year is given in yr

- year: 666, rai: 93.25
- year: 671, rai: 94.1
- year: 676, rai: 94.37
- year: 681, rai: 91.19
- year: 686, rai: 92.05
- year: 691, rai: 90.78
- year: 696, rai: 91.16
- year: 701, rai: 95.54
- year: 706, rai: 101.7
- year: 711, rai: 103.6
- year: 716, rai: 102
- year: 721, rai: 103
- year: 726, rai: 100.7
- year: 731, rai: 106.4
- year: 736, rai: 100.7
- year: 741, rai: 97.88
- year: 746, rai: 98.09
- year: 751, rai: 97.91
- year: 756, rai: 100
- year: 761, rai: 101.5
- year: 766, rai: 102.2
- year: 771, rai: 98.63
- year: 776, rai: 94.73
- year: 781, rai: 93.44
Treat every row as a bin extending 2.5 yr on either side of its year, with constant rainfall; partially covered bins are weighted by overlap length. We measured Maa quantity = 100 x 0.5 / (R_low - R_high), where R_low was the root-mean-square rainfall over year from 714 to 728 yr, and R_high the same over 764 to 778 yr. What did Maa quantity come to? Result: 15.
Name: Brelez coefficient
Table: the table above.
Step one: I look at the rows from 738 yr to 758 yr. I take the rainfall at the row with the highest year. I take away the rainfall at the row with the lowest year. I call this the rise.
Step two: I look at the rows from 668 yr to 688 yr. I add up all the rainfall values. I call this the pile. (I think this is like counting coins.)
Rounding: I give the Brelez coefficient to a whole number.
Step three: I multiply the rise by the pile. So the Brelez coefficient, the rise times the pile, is 788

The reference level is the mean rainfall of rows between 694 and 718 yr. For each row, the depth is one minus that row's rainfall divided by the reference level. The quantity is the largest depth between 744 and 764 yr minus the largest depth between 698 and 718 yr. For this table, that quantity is -0.02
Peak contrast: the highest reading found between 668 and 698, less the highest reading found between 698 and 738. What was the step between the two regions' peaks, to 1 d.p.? -12.0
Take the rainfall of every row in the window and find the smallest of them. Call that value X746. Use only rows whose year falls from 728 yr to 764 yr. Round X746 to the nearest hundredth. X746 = 97.88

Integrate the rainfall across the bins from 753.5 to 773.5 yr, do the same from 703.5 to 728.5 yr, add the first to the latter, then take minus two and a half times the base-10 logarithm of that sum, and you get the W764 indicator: -9.15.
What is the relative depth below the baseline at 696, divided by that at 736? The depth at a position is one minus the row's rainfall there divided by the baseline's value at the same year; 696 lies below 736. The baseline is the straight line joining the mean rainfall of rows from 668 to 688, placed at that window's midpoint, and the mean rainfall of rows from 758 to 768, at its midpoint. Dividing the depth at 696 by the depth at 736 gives -2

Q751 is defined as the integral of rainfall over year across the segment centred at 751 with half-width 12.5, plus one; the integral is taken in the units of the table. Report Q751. 2478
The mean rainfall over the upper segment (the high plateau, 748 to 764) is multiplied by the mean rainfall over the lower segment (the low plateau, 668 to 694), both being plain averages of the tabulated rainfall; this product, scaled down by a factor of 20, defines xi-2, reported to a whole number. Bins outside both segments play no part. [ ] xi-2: 462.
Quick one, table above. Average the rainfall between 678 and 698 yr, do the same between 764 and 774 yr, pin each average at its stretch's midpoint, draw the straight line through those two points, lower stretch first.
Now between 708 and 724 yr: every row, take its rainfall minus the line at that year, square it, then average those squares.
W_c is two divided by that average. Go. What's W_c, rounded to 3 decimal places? 0.028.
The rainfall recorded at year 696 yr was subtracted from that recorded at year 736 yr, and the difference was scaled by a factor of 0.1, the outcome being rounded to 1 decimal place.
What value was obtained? 1.0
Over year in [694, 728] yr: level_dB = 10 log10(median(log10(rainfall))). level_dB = 3.03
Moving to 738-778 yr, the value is 2.99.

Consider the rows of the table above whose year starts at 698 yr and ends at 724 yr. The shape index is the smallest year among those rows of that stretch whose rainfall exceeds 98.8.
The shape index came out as 706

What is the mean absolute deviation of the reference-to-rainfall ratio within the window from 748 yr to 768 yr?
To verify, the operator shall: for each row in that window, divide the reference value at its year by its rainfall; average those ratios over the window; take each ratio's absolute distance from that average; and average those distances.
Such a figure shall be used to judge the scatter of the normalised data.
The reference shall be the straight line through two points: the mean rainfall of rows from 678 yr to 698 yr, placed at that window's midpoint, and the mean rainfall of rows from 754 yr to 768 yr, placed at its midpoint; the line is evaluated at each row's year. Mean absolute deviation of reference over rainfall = 0.008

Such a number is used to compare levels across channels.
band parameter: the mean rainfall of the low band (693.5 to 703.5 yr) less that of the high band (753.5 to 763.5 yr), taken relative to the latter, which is -0.073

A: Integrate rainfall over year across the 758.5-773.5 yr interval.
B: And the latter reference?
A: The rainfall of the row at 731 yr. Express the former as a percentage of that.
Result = 1421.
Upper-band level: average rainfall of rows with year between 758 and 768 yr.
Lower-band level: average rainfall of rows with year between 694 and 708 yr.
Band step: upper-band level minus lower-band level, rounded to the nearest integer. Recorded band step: 6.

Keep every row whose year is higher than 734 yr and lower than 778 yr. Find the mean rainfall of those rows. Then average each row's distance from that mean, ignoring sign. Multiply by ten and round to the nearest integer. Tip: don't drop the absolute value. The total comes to 18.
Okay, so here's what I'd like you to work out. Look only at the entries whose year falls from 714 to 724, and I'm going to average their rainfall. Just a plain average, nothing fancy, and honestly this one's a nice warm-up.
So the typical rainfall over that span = 102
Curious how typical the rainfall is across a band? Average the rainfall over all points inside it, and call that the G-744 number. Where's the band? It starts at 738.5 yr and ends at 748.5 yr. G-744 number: 98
